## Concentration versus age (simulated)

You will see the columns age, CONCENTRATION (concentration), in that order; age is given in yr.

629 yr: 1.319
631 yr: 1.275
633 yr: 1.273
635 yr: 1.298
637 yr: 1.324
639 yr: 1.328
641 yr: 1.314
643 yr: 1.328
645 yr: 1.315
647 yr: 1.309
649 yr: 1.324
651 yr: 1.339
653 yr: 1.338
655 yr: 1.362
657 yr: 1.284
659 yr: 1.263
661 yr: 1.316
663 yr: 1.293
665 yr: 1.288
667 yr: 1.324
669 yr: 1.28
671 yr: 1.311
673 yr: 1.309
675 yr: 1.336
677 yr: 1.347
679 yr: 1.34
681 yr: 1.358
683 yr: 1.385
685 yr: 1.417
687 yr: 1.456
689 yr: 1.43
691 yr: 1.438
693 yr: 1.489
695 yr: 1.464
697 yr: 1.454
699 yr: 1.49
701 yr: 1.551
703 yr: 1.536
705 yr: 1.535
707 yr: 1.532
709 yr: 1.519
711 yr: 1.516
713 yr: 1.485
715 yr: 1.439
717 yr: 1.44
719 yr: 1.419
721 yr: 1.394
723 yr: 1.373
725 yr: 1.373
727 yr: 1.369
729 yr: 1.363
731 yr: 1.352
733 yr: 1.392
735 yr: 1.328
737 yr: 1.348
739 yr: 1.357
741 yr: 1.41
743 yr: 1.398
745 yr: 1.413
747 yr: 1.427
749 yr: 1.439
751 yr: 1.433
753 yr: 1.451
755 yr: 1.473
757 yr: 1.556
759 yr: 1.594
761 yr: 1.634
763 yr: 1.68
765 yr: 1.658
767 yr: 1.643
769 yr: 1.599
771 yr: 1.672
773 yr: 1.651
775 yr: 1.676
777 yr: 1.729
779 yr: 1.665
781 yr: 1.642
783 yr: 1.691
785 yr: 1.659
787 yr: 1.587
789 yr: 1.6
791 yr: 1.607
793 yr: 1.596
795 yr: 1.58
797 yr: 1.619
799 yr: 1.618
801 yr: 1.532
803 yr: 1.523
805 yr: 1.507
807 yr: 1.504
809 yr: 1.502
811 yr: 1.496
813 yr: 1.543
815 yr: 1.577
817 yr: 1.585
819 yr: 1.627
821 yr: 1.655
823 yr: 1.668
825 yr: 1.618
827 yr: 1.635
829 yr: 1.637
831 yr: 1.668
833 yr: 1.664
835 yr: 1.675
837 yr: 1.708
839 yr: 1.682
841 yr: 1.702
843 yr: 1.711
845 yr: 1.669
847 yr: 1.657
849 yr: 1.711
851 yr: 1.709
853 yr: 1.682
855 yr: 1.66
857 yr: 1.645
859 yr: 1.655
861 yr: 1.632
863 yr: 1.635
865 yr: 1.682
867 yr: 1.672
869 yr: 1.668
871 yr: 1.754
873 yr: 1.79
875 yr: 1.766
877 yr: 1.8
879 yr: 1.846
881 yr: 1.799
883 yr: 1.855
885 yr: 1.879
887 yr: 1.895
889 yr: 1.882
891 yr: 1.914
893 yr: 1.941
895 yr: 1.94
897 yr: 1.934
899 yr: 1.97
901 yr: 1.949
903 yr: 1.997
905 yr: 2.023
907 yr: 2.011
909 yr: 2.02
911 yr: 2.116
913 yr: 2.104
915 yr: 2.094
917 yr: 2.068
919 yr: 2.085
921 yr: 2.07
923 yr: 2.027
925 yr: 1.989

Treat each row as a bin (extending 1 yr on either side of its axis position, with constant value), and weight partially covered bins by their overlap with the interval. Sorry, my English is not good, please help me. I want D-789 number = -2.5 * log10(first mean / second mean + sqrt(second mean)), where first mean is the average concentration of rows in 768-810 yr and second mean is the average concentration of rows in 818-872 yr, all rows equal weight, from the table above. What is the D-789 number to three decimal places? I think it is -0.883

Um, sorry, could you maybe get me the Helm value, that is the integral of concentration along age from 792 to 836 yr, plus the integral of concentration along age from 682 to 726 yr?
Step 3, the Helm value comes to 134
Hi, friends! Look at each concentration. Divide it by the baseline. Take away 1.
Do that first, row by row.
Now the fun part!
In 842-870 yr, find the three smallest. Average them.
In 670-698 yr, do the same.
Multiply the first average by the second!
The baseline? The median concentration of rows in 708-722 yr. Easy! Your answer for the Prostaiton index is -0.012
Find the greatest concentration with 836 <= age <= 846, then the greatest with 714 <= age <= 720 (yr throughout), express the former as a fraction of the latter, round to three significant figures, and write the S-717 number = 1.19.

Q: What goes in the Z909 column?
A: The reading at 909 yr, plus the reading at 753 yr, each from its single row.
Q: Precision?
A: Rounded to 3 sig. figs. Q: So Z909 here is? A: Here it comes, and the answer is 3.47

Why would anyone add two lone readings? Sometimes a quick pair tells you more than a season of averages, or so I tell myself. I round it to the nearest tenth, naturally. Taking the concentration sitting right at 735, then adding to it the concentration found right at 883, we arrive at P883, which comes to 3.2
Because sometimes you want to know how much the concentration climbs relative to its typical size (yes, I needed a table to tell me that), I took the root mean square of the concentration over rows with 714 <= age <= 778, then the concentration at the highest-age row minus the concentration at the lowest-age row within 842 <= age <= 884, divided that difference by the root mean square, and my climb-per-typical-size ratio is 0.10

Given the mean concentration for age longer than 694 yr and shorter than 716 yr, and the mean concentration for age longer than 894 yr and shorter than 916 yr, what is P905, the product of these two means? 3.0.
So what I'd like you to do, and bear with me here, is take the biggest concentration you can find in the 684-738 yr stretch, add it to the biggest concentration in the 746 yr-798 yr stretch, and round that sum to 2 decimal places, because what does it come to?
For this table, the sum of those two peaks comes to 3.28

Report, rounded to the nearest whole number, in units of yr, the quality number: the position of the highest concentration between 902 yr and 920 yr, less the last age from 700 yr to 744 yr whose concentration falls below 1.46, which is 168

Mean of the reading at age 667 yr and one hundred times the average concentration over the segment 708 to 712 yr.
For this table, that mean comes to 77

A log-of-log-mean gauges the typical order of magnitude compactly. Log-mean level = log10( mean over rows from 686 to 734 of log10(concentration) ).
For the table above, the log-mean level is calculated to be -0.79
